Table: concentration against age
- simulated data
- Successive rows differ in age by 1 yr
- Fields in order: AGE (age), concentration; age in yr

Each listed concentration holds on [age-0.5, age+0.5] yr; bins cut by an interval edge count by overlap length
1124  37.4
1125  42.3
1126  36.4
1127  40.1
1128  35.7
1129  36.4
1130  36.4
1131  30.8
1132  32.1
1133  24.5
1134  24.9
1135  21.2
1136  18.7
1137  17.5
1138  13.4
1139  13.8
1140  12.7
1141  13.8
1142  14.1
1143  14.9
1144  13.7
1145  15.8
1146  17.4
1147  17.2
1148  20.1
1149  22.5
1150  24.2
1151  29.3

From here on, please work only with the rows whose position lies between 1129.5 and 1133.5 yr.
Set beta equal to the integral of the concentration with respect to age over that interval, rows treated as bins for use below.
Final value 124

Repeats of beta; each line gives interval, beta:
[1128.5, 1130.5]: 73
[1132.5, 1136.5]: 89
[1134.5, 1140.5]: 97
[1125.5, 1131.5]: 216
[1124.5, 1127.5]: 119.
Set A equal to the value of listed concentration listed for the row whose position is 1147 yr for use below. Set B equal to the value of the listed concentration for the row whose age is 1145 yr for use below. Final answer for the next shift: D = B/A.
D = 0.9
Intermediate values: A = 17.2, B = 15.8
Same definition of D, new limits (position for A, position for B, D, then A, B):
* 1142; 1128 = 2.5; 14.1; 35.7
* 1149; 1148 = 0.9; 22.5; 20.1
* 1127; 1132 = 0.8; 40.1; 32.1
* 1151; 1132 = 1.1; 29.3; 32.1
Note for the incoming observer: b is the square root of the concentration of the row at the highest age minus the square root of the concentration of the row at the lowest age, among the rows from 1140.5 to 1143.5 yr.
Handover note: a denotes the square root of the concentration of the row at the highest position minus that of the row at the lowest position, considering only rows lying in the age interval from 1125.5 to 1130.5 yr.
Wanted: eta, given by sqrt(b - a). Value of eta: 0.38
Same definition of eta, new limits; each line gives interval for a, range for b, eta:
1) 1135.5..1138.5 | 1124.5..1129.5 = 0.44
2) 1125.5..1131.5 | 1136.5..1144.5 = 0.04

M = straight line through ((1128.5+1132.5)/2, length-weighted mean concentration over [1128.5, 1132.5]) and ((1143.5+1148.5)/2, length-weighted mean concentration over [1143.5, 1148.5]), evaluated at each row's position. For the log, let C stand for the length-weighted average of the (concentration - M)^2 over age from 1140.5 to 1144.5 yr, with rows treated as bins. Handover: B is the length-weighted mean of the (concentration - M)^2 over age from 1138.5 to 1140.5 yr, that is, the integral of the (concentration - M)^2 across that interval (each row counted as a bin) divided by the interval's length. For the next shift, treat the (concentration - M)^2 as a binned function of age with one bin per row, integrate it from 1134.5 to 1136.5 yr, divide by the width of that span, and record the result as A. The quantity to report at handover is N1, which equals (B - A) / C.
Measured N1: 1.0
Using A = 72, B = 116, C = 45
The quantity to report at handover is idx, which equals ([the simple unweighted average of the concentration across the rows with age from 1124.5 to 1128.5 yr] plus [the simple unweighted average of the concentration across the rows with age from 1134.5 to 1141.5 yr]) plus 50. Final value 104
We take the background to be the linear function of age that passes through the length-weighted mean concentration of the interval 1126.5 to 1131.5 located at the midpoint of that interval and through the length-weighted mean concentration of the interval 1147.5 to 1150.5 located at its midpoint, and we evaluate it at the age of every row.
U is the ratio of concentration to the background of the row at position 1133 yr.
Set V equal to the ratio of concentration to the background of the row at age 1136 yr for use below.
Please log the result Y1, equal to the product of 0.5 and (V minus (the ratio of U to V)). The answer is -0.31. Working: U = 0.74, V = 0.60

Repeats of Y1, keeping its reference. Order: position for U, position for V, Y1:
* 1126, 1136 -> -0.50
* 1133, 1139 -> -0.54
